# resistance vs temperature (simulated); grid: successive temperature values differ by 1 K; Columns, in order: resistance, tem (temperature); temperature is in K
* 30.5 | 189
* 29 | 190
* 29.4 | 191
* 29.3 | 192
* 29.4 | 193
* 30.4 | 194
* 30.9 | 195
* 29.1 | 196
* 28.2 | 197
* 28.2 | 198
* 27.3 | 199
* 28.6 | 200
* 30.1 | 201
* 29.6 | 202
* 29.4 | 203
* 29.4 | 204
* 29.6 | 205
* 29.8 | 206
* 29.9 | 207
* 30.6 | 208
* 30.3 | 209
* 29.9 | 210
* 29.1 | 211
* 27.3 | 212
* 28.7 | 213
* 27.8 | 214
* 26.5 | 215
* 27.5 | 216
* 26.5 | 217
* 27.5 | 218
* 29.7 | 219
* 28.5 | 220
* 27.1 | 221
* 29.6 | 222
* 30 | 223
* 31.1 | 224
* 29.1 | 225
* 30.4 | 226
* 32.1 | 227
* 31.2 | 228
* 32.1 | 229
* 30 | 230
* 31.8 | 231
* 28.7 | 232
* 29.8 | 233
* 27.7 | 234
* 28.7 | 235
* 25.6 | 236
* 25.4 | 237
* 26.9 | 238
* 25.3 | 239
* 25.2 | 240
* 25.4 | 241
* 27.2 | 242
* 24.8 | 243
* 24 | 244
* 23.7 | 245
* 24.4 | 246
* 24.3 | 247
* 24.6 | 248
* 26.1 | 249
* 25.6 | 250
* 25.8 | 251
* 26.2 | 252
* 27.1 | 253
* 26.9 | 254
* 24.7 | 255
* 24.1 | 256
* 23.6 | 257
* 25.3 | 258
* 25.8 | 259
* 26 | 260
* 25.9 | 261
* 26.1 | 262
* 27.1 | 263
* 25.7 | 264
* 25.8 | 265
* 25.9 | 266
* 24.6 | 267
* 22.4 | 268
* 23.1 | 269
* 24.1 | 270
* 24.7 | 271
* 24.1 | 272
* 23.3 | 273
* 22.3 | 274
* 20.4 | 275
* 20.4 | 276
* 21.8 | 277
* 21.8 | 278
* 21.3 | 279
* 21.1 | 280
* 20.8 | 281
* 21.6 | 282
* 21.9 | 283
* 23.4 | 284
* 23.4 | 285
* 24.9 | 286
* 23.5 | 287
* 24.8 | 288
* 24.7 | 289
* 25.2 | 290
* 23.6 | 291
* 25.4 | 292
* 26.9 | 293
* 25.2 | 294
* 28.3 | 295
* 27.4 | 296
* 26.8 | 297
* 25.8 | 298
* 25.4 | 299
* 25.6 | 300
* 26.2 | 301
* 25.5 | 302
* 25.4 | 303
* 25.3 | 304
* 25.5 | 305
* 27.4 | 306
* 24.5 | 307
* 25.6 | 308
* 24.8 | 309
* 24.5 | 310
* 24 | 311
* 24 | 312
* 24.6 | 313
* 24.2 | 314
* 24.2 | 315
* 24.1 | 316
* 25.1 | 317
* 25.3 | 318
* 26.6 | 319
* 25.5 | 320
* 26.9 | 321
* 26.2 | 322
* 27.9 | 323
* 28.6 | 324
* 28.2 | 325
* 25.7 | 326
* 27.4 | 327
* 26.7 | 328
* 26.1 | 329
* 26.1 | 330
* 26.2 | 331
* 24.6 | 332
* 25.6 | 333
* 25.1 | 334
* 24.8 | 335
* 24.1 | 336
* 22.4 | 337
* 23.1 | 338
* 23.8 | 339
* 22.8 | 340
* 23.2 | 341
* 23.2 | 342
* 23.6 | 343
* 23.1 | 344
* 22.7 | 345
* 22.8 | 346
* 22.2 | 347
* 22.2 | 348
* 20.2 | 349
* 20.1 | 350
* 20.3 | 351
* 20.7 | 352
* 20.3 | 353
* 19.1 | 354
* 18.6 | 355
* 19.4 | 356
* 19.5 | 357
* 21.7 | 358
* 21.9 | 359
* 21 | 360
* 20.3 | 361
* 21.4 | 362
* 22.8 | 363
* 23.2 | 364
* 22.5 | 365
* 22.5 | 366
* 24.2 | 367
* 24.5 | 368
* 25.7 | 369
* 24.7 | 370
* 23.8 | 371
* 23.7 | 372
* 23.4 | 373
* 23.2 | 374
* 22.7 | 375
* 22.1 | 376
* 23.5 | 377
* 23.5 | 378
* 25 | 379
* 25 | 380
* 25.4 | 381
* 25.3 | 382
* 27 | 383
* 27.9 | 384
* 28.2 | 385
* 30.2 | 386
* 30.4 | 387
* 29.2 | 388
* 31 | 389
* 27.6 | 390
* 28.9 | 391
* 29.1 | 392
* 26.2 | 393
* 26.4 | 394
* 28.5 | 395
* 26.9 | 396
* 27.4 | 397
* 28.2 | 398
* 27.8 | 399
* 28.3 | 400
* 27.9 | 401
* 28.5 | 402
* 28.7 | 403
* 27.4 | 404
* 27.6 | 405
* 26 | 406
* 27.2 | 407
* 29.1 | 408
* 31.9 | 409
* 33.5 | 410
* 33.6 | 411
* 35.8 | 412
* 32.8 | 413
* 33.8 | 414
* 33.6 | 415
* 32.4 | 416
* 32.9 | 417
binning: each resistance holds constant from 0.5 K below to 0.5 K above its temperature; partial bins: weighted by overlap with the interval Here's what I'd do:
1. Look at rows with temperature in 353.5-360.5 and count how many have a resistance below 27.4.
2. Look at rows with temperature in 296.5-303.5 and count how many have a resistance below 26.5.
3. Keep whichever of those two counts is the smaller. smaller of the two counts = 6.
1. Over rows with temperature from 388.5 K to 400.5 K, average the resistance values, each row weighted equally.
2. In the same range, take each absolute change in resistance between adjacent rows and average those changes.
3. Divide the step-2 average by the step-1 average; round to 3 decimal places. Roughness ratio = 0.045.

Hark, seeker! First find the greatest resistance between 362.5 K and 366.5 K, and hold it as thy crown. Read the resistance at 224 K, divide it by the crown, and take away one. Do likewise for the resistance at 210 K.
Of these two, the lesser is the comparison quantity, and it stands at 0.29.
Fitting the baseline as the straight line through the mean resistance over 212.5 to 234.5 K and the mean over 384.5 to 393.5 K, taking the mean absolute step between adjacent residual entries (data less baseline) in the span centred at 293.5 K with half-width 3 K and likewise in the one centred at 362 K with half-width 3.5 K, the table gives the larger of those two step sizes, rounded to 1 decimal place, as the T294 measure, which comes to 1.8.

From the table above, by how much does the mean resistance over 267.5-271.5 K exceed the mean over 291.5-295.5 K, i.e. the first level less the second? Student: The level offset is -3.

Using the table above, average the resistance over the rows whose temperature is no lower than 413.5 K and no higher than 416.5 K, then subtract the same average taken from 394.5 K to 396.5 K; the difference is 6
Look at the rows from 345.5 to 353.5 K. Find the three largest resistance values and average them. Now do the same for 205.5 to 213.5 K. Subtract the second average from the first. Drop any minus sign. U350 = 8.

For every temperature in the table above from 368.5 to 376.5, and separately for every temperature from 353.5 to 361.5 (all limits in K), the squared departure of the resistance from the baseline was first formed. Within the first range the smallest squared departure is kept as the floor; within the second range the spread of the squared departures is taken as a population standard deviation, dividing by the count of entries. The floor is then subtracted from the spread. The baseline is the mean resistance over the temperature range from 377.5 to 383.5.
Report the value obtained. 11.1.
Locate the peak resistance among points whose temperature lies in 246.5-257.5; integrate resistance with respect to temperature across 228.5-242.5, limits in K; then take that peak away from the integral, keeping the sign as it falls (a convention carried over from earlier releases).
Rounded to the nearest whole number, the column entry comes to 363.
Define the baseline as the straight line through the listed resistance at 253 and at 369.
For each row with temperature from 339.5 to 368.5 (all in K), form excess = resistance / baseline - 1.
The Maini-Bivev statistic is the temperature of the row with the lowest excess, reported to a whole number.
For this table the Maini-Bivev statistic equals 355 K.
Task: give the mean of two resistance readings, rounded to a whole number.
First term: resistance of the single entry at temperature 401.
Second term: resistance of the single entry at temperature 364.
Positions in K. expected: 26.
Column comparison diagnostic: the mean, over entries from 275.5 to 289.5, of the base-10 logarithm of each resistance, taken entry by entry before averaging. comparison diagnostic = 1.352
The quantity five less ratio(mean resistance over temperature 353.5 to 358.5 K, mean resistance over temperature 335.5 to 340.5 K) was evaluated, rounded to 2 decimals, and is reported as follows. 4.15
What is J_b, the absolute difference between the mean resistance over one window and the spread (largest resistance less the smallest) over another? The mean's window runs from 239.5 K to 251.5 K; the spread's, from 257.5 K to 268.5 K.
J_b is 20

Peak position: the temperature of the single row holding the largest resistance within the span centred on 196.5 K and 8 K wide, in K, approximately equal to 195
